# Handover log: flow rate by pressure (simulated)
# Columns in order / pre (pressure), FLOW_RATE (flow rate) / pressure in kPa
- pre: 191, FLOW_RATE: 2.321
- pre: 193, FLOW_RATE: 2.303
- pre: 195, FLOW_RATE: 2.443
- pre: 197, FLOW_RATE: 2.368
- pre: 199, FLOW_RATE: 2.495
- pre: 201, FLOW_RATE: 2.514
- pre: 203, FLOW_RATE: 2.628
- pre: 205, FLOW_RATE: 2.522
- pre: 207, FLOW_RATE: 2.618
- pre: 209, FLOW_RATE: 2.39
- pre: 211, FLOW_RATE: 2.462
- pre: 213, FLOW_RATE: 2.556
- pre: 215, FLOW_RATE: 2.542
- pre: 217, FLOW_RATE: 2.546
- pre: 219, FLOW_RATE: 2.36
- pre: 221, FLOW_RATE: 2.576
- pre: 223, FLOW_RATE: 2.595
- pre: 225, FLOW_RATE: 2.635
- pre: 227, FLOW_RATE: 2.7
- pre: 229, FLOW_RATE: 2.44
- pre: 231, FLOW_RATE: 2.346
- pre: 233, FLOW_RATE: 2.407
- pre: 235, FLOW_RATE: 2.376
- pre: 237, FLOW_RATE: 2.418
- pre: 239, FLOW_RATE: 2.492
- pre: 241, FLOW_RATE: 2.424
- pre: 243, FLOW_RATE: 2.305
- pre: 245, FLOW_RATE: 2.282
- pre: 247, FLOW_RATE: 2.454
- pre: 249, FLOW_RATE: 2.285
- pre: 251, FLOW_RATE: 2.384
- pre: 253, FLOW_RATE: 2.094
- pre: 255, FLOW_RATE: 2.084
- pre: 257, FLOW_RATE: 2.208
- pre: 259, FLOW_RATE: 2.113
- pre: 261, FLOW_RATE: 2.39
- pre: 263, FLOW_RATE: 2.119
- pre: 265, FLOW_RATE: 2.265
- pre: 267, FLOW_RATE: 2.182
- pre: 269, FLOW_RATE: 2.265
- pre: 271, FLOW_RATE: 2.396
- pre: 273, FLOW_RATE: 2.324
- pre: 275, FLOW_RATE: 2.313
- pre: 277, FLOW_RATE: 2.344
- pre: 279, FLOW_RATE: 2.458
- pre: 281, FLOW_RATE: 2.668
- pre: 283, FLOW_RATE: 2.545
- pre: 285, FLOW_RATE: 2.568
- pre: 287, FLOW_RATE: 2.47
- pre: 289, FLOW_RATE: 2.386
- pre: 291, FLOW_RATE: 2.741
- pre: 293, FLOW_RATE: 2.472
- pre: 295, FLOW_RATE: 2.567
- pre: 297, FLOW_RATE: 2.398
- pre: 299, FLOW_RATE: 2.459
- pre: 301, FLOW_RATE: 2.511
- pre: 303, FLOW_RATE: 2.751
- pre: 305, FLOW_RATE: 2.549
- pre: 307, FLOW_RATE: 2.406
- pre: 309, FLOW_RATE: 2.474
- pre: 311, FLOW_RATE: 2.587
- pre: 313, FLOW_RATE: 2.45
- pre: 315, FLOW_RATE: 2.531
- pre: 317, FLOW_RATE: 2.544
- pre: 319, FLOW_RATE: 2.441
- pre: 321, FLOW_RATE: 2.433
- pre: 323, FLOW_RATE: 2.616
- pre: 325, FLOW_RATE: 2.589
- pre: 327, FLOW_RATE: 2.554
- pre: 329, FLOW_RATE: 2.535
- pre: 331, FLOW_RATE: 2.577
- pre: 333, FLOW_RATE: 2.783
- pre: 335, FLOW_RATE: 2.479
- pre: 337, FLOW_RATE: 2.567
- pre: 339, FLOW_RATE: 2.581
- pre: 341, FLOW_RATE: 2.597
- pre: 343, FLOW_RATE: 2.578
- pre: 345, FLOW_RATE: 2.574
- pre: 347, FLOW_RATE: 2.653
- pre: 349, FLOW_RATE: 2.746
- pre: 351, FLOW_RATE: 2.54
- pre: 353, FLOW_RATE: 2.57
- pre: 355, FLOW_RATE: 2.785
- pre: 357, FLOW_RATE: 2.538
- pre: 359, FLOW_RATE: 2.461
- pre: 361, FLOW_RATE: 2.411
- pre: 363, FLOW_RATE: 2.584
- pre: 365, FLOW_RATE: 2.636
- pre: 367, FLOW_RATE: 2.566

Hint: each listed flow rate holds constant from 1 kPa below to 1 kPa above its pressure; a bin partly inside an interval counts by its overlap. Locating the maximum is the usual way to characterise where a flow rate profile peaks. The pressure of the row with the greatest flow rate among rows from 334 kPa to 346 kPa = 341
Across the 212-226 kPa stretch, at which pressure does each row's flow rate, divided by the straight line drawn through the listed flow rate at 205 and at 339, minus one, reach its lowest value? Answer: 219 kPa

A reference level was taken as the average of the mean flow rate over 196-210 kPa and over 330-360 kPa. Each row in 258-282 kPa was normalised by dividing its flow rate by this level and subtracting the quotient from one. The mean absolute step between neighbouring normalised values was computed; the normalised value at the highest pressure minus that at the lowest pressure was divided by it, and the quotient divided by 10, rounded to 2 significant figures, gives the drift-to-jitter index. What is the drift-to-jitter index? -0.43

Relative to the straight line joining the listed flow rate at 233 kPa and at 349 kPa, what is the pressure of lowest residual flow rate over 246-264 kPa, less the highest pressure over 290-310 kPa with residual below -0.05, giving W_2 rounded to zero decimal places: -54 kPa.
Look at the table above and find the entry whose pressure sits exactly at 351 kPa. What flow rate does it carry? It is 2.54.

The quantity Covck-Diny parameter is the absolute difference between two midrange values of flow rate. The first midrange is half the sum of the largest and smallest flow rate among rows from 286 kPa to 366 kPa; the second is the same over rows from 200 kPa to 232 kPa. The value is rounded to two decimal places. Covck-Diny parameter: 0.06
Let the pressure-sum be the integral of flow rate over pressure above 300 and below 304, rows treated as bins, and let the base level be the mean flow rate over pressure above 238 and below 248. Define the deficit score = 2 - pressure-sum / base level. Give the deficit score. -2.4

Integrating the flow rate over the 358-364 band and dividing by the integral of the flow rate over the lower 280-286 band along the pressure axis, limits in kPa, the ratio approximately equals 0.96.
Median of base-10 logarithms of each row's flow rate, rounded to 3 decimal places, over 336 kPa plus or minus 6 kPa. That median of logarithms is 0.411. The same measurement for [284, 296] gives 0.401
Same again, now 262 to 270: 0.347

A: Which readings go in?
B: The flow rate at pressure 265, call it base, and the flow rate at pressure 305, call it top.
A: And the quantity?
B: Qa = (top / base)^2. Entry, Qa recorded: 1.27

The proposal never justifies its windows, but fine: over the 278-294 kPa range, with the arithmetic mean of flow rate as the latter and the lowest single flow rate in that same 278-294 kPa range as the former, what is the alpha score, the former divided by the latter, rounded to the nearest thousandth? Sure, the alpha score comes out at 0.940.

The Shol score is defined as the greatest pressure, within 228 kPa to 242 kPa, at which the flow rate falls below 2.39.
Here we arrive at 235 kPa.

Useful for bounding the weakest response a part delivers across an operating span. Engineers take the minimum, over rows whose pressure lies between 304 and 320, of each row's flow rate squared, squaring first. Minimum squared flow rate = 5.8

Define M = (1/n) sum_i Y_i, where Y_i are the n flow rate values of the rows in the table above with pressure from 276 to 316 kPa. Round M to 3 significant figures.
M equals 2.52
